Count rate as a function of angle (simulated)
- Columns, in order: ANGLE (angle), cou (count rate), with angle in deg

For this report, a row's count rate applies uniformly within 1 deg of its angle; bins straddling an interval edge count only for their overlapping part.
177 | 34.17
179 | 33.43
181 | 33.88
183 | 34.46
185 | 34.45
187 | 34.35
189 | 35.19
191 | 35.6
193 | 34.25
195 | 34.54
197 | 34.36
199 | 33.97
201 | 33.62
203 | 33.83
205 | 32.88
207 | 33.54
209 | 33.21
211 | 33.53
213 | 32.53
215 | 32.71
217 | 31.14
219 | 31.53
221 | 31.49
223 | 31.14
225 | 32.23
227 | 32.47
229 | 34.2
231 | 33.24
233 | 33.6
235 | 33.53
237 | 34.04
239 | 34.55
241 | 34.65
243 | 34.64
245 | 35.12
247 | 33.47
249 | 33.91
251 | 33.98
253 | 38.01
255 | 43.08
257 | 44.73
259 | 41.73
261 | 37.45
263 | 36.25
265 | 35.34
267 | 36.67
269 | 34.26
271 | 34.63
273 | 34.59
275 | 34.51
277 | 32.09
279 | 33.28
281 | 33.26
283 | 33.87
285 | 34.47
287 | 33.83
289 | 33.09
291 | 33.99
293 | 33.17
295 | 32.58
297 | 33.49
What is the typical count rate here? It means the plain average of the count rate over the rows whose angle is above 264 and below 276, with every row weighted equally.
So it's 35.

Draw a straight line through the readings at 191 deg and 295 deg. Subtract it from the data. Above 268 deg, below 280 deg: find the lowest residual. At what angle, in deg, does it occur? 277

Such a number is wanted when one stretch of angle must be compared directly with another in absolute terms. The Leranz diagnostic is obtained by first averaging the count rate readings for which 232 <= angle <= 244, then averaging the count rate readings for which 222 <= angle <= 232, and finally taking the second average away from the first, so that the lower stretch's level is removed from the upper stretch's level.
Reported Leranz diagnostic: 1.5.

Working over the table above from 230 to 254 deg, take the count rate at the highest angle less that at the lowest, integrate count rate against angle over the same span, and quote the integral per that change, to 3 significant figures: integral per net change 173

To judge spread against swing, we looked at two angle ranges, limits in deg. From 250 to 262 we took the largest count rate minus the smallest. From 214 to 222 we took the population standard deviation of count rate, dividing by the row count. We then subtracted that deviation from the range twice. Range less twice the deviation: 10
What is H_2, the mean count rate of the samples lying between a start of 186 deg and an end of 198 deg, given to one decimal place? 34.7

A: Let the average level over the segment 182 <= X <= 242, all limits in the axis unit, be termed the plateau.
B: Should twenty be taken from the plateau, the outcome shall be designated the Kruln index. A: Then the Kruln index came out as 13.5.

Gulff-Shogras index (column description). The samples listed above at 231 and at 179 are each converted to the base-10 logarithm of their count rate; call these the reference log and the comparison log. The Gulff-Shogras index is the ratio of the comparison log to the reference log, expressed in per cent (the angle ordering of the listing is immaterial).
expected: 100.2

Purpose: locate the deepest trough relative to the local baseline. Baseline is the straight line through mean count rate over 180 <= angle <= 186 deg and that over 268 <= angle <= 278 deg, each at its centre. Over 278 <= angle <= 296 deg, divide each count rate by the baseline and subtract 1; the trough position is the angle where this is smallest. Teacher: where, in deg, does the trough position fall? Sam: 295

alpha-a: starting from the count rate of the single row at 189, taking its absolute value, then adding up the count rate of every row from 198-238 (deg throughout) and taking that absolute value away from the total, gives 623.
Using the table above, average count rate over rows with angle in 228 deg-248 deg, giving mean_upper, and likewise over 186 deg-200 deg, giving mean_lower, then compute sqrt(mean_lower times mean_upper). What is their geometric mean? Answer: 34.4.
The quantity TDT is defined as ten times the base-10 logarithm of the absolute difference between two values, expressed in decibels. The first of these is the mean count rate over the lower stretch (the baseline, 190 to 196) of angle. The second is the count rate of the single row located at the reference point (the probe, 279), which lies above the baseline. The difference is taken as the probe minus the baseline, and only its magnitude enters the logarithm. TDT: 2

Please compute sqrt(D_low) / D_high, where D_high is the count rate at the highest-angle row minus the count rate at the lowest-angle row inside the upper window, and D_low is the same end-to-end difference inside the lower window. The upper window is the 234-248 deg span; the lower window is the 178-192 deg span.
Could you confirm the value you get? -25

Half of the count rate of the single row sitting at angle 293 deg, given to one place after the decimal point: 16.6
